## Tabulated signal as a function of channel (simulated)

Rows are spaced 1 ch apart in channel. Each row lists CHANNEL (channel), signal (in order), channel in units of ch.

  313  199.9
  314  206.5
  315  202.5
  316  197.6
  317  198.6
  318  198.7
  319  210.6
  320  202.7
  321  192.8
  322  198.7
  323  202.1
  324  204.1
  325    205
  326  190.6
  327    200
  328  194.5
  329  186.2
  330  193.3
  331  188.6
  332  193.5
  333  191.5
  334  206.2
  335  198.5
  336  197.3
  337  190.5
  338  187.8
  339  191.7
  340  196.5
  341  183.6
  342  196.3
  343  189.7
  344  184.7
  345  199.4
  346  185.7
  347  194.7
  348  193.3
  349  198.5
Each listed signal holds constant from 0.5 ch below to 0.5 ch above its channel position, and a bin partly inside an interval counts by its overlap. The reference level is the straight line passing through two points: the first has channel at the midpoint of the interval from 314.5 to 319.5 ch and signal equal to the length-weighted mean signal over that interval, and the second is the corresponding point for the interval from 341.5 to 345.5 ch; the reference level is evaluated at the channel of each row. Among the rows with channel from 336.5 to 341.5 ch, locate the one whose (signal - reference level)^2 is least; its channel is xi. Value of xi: 339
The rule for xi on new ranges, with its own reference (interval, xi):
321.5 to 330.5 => 322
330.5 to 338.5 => 336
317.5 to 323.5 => 322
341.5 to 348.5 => 348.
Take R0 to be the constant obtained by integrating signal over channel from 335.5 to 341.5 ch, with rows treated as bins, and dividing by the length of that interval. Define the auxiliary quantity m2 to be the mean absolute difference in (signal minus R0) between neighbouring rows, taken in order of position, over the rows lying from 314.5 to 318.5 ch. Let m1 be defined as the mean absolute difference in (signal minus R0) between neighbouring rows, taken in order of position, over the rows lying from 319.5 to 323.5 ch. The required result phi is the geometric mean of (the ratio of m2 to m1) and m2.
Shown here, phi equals 0.79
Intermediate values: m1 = 6.40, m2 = 2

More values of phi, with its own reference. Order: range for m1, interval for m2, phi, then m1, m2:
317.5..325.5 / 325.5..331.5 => 2.86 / 5.99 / 7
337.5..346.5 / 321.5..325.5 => 0.69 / 9.29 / 2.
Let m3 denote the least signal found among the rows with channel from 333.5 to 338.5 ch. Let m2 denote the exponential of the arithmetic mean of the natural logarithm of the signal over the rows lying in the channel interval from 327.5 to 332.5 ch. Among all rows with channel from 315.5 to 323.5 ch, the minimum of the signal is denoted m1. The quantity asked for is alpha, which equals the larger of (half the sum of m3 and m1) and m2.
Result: 191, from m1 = 192.8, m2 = 191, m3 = 187.8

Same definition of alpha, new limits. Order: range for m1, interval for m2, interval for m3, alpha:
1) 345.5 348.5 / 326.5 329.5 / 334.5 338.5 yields 193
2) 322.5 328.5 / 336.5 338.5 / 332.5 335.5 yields 191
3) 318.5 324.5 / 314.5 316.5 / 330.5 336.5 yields 200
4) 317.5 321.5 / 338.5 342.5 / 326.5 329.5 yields 192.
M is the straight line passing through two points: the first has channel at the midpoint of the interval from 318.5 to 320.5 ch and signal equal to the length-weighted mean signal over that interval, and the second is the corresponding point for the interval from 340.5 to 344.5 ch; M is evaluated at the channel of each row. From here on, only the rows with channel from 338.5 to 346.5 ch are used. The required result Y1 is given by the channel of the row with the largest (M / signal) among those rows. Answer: 341 ch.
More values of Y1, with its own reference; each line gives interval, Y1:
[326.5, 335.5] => 329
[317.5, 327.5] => 321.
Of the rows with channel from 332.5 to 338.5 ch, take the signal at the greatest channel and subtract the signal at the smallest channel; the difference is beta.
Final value -4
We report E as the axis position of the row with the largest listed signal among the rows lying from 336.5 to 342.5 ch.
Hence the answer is 340 ch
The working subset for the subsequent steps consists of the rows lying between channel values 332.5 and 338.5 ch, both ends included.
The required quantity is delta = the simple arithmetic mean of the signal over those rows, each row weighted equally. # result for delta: 195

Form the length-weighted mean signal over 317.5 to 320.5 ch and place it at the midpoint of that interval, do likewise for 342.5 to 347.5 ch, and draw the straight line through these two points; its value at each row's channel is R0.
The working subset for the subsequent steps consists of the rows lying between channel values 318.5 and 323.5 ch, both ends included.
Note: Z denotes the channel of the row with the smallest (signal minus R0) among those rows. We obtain 321 ch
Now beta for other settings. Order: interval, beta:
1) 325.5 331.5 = -2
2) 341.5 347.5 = -2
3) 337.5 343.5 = 2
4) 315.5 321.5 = -5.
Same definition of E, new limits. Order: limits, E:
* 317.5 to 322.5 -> 319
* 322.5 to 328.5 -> 325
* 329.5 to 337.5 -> 334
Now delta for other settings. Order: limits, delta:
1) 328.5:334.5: 193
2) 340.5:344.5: 189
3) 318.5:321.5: 202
